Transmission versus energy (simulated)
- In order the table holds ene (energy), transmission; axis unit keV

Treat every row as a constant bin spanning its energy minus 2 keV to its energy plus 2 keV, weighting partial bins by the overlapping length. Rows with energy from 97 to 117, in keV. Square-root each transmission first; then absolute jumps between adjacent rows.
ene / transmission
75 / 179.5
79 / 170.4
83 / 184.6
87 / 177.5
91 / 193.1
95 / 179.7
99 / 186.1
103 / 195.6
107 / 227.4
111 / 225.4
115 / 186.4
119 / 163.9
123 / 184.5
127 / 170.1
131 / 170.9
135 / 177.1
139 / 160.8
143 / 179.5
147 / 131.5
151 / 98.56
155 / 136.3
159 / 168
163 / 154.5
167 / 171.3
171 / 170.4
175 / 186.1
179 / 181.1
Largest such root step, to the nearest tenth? 1.4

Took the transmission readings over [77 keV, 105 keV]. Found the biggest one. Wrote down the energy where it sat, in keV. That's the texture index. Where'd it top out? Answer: 103 keV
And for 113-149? 115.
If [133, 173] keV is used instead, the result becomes 143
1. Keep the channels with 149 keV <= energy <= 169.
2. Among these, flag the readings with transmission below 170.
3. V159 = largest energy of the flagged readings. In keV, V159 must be 163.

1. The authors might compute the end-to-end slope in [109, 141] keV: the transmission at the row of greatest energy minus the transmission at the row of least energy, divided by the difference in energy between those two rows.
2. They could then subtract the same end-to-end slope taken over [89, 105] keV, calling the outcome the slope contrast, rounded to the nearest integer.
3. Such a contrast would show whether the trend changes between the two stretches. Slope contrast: -3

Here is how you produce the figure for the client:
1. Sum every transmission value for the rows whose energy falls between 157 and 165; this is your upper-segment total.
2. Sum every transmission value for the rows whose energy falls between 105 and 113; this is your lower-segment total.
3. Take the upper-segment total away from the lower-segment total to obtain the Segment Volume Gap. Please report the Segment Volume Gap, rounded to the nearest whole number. 130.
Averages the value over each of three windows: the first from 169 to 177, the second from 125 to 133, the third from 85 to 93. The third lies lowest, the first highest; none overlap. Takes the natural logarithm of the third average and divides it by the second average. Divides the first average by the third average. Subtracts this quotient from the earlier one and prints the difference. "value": -0.93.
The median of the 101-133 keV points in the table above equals 185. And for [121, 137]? 174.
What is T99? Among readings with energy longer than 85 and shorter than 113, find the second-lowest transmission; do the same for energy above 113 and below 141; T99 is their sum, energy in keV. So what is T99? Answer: 344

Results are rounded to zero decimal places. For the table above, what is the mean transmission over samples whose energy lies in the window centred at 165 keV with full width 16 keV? 166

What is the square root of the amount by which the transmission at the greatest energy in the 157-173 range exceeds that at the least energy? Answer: 1.5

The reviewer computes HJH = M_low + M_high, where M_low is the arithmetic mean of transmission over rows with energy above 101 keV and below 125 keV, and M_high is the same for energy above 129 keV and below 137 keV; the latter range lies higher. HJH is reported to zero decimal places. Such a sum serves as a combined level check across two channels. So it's 371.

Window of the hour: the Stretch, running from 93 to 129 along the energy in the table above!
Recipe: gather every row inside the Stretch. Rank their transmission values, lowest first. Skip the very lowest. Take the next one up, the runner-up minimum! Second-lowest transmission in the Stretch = 170.1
